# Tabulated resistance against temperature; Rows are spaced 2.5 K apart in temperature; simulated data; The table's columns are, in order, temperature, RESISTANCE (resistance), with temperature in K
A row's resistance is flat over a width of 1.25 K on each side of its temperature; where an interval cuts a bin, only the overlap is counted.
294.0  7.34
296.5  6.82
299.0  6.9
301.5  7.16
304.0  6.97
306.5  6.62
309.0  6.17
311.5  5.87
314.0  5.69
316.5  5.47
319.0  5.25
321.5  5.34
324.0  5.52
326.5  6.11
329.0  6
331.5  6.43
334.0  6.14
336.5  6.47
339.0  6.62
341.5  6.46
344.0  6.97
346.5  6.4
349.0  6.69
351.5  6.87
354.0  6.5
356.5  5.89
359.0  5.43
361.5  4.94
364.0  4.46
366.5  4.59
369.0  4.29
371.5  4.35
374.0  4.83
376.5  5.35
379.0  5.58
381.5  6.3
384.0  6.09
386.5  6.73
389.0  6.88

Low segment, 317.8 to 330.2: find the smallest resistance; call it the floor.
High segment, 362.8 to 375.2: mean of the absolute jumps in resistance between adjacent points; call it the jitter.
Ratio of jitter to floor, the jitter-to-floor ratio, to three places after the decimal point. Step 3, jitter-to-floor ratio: 0.046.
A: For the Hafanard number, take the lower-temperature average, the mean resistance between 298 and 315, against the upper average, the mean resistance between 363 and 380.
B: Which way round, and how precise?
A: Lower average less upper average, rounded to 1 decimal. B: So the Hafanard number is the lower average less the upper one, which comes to 1.7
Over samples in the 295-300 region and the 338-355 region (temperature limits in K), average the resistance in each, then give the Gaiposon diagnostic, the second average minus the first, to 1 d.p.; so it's -0.2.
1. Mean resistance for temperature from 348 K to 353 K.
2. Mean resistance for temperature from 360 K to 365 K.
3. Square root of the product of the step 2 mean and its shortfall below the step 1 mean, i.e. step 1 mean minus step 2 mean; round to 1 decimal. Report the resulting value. 3.1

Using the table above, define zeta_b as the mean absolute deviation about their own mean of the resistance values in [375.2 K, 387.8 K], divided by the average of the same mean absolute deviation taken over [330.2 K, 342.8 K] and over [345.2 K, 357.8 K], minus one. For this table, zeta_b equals 1.3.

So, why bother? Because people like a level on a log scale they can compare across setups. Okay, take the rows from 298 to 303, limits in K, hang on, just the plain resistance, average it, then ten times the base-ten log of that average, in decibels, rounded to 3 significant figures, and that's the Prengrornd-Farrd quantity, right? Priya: 8.47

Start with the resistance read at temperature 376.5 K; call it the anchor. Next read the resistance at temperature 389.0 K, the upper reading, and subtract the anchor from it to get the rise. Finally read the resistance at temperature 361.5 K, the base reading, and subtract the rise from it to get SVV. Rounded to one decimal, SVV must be 3.4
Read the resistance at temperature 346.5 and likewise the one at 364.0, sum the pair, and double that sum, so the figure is 21.7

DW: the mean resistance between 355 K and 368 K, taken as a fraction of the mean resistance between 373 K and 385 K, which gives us 0.90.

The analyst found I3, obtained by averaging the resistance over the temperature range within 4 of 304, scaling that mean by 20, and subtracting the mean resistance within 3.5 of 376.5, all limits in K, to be 133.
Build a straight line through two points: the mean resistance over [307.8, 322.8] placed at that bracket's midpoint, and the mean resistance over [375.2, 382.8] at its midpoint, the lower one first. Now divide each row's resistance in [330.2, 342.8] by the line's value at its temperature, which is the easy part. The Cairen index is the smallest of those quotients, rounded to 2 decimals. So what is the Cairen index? 1.08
